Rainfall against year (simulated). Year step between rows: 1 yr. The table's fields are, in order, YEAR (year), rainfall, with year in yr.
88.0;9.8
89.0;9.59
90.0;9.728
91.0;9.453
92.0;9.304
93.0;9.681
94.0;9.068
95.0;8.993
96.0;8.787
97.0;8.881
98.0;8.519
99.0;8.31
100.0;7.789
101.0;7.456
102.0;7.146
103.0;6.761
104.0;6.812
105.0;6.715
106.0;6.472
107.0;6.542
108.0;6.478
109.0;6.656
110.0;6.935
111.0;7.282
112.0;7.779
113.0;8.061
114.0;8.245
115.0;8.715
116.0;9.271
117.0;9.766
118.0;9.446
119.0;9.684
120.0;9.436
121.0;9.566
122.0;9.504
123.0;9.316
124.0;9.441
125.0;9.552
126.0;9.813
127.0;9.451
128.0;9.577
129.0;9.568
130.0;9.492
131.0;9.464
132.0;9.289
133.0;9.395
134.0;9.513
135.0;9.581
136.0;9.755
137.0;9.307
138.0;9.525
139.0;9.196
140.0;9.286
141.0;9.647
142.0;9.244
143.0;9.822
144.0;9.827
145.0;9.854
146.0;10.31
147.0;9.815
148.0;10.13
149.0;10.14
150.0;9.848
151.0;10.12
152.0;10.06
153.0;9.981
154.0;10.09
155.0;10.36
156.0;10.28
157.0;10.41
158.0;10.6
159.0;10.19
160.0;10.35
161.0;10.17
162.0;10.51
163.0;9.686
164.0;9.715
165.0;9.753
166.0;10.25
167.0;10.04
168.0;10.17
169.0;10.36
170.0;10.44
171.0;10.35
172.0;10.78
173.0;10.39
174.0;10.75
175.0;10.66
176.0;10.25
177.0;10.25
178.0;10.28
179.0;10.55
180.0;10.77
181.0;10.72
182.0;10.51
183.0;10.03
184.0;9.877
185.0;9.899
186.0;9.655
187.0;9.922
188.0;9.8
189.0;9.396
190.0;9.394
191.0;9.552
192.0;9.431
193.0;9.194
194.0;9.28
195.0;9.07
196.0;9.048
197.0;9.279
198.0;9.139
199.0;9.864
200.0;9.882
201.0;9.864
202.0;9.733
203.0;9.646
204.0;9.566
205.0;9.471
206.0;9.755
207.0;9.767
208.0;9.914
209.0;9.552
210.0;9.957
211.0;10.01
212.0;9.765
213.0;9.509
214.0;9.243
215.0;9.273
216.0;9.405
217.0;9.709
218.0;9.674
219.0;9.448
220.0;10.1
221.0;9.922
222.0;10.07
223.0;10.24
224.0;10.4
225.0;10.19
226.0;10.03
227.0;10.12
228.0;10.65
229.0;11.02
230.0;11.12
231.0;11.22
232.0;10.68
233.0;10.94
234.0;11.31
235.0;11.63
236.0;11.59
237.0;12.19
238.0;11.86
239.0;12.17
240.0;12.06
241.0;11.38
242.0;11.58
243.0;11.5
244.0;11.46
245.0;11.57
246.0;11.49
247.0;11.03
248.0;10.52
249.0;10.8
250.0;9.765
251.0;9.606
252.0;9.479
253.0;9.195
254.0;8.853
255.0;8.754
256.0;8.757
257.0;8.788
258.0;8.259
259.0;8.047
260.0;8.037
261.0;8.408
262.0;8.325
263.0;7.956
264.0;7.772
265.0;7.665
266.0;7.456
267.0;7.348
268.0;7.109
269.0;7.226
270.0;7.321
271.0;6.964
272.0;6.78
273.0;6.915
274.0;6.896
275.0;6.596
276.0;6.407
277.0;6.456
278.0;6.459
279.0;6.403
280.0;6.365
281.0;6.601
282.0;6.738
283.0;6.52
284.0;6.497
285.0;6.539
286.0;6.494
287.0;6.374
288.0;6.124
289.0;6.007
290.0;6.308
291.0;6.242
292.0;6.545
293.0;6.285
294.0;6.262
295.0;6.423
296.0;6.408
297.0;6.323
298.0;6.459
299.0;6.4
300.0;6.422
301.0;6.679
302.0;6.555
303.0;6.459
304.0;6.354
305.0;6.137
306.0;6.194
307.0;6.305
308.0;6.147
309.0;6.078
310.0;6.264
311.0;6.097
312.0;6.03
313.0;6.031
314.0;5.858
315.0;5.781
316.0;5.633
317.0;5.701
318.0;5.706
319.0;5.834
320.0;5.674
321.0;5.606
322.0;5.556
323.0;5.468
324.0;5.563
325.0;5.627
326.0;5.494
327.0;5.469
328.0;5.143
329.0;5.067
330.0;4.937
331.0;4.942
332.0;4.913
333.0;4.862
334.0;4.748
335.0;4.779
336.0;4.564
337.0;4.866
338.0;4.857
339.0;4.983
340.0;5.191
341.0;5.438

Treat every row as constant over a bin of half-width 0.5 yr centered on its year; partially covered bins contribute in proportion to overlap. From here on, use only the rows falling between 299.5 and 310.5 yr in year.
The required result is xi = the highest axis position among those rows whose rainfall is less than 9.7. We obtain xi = 310.0 yr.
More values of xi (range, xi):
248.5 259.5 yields 259.0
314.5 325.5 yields 325.0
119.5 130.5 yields 130.0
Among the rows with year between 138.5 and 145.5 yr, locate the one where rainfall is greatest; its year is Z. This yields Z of 145.0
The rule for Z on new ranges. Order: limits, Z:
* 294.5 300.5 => 298.0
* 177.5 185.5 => 180.0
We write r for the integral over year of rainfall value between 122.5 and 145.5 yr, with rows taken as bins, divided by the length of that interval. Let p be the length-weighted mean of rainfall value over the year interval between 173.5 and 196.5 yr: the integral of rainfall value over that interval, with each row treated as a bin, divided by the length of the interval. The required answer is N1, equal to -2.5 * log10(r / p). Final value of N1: 0.05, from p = 9.9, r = 9.5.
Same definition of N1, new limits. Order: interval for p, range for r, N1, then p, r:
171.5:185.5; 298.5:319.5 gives 0.58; 10.4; 6.1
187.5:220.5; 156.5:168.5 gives -0.06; 9.6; 10.2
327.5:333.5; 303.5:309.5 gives -0.24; 5.0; 6.2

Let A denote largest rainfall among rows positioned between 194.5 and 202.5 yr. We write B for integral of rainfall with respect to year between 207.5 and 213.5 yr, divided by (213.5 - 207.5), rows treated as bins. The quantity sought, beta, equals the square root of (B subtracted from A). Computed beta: 0.3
